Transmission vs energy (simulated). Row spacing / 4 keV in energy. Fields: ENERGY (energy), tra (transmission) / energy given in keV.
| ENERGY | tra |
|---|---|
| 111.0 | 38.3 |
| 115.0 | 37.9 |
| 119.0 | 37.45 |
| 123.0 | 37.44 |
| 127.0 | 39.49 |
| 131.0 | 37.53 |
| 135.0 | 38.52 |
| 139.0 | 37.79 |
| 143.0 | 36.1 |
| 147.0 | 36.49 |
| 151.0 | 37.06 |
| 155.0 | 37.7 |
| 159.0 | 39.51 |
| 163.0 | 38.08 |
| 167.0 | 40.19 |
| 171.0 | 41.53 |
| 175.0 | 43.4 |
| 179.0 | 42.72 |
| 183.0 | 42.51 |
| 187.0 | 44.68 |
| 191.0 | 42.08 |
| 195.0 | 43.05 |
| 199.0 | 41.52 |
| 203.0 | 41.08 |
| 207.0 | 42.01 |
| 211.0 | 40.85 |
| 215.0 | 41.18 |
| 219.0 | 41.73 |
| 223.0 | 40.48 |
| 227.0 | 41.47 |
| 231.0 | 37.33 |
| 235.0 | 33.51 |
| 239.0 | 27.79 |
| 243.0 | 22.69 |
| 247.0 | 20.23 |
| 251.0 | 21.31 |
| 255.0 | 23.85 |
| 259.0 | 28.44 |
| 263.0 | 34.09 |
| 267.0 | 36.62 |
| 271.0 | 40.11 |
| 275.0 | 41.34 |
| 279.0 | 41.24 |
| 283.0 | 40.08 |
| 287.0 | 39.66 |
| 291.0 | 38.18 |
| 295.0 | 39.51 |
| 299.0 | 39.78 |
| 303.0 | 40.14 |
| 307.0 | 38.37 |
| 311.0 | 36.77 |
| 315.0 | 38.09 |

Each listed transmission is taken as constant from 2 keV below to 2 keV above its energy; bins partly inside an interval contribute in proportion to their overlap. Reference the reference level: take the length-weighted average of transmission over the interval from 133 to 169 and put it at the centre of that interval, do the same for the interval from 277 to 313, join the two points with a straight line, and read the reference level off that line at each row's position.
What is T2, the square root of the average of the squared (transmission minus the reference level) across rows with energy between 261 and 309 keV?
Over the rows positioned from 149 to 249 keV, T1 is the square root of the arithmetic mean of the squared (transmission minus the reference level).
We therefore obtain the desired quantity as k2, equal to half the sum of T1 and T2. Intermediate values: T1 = 6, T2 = 1.9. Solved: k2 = 4.1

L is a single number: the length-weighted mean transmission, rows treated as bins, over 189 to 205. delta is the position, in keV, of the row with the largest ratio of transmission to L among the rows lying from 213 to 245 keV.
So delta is 219.0 keV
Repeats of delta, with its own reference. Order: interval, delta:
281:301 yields 283.0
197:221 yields 207.0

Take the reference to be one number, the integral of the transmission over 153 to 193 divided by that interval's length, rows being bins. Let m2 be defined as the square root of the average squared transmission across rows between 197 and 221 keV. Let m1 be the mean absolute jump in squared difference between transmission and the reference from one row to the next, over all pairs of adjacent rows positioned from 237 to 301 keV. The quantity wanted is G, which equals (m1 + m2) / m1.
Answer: 1.9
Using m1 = 48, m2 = 41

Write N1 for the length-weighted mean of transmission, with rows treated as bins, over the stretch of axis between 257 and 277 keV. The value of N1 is 36.1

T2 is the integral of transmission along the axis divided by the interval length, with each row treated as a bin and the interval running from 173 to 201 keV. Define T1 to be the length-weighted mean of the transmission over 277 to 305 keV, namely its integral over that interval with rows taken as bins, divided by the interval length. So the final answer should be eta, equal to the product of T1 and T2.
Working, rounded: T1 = 39.8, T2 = 42.9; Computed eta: 1705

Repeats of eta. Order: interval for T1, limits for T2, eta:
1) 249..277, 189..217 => 1344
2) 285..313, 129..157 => 1452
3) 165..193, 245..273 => 1241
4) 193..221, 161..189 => 1743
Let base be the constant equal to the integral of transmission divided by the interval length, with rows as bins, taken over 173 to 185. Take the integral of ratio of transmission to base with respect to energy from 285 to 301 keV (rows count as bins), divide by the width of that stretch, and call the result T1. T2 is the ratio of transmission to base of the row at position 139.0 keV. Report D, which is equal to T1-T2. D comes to 0.03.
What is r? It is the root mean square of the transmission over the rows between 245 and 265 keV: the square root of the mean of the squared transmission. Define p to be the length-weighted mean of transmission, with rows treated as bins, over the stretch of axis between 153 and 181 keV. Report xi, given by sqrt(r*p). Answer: 32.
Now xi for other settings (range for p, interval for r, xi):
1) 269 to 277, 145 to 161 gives 39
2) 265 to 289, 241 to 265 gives 32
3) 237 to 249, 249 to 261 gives 24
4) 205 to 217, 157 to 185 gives 41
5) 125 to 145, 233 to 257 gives 31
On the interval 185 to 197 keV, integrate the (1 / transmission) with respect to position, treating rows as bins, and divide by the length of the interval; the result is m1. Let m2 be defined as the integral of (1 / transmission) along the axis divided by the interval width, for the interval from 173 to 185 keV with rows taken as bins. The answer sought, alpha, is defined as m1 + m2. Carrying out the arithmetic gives 0.0464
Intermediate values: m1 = 0.0231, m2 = 0.0233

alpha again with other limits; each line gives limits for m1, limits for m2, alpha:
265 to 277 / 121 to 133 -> 0.0517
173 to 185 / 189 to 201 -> 0.0470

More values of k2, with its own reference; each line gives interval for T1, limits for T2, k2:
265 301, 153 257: 4.5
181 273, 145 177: 5.4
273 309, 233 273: 6.6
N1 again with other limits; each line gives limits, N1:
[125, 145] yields 37.9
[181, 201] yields 42.8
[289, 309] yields 39.2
